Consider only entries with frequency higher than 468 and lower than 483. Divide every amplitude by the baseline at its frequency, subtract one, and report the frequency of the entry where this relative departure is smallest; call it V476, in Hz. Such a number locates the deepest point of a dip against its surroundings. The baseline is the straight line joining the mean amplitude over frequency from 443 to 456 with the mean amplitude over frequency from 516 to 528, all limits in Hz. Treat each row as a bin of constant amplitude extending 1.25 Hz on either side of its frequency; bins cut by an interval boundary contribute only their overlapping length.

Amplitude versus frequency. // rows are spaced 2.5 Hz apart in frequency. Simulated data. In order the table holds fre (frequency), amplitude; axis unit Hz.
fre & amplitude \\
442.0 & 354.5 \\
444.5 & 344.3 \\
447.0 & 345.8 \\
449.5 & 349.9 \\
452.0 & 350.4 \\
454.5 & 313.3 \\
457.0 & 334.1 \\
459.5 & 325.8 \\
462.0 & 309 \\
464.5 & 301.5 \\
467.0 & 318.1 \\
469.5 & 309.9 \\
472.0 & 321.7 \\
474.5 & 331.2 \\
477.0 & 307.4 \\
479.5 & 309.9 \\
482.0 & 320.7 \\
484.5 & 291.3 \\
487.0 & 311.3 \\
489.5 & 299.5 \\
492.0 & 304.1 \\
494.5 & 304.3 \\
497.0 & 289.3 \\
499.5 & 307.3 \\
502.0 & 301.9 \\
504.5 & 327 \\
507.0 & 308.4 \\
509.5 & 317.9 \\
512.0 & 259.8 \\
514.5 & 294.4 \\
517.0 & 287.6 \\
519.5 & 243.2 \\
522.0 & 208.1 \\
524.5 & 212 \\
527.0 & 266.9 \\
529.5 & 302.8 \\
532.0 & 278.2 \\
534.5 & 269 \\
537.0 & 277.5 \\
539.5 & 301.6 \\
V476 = 469.5 Hz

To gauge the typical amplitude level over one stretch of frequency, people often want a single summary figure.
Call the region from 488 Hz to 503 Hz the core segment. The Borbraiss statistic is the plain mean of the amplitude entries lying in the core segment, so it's 301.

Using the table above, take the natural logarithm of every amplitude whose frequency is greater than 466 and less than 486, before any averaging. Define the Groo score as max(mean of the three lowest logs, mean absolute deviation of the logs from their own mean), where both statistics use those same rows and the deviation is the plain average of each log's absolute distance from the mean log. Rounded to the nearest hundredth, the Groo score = 5.71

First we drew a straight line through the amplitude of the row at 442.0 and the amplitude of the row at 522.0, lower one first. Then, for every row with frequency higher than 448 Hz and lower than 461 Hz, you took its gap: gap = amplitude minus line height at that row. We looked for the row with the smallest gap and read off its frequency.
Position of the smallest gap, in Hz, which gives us 454.5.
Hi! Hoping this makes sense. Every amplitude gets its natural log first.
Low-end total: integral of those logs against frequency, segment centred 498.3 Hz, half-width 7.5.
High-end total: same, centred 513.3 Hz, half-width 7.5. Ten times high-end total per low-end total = 9.87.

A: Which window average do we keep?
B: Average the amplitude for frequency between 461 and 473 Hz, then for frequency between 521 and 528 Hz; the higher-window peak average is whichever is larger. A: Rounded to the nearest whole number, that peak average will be 312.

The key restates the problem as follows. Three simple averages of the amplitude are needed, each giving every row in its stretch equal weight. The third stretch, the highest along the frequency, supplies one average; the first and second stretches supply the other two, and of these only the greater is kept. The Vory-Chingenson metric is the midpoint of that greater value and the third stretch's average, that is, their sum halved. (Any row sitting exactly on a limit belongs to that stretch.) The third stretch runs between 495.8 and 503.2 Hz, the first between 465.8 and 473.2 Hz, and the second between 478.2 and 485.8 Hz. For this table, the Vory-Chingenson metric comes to 308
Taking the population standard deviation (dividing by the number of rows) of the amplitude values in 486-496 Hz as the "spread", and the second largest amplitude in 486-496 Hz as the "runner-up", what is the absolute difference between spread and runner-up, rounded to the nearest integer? 300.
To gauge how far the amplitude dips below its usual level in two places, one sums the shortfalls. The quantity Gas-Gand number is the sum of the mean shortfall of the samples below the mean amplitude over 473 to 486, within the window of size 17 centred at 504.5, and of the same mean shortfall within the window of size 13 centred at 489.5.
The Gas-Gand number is 20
